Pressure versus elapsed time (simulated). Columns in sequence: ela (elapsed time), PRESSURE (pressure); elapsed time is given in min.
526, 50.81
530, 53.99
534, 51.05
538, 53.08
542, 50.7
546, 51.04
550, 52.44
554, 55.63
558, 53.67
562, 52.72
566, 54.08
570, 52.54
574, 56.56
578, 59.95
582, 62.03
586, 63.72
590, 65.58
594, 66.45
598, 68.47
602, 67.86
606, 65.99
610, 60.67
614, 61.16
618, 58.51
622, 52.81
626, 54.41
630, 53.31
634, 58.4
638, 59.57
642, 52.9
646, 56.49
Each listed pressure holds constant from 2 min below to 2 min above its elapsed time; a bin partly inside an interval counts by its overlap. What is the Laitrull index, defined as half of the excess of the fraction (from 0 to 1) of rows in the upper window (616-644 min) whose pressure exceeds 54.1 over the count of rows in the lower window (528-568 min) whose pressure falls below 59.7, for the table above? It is -4.7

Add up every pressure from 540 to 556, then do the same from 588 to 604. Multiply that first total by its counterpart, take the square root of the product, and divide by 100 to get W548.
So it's 2.37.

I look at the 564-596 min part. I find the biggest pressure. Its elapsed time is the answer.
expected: 594 min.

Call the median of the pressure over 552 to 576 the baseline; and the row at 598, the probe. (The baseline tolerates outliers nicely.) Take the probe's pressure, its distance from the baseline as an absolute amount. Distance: 15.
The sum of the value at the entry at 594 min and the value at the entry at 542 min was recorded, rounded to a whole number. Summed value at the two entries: 117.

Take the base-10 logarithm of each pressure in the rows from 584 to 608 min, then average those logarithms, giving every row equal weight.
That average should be 1.82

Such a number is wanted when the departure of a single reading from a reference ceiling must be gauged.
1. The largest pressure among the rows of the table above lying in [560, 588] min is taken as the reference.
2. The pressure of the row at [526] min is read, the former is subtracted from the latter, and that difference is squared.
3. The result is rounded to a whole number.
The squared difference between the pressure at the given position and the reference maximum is 167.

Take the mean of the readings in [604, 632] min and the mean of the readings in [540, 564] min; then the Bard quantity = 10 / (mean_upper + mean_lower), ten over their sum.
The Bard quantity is 0.0902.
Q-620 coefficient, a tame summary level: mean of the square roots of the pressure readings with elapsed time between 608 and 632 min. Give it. 7.53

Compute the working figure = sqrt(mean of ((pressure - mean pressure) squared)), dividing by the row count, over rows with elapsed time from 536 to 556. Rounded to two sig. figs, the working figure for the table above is 1.8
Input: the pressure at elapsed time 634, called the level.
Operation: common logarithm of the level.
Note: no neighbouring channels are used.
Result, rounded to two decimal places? 1.77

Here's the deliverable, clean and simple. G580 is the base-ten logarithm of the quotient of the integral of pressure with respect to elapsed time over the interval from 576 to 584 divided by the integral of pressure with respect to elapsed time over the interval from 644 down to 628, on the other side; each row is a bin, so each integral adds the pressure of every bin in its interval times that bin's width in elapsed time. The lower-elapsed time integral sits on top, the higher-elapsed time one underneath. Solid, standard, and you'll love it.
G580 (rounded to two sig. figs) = -0.26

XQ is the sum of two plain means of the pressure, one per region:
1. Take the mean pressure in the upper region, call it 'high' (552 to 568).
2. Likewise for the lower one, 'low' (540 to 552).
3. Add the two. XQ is 105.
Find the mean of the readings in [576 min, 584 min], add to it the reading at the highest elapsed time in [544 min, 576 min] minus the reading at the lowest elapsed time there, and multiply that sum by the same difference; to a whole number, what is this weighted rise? 367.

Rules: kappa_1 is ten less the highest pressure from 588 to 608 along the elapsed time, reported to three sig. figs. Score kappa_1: -58.5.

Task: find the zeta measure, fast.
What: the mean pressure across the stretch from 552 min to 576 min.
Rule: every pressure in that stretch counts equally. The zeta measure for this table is 54.2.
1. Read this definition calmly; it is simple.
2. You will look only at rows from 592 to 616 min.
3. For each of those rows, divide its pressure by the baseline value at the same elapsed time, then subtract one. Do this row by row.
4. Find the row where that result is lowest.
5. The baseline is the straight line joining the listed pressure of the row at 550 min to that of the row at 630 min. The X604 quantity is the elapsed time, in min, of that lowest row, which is 610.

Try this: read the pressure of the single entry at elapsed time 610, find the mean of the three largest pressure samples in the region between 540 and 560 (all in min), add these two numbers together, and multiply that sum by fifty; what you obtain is 5729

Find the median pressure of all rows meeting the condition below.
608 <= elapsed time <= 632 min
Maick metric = 56.5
